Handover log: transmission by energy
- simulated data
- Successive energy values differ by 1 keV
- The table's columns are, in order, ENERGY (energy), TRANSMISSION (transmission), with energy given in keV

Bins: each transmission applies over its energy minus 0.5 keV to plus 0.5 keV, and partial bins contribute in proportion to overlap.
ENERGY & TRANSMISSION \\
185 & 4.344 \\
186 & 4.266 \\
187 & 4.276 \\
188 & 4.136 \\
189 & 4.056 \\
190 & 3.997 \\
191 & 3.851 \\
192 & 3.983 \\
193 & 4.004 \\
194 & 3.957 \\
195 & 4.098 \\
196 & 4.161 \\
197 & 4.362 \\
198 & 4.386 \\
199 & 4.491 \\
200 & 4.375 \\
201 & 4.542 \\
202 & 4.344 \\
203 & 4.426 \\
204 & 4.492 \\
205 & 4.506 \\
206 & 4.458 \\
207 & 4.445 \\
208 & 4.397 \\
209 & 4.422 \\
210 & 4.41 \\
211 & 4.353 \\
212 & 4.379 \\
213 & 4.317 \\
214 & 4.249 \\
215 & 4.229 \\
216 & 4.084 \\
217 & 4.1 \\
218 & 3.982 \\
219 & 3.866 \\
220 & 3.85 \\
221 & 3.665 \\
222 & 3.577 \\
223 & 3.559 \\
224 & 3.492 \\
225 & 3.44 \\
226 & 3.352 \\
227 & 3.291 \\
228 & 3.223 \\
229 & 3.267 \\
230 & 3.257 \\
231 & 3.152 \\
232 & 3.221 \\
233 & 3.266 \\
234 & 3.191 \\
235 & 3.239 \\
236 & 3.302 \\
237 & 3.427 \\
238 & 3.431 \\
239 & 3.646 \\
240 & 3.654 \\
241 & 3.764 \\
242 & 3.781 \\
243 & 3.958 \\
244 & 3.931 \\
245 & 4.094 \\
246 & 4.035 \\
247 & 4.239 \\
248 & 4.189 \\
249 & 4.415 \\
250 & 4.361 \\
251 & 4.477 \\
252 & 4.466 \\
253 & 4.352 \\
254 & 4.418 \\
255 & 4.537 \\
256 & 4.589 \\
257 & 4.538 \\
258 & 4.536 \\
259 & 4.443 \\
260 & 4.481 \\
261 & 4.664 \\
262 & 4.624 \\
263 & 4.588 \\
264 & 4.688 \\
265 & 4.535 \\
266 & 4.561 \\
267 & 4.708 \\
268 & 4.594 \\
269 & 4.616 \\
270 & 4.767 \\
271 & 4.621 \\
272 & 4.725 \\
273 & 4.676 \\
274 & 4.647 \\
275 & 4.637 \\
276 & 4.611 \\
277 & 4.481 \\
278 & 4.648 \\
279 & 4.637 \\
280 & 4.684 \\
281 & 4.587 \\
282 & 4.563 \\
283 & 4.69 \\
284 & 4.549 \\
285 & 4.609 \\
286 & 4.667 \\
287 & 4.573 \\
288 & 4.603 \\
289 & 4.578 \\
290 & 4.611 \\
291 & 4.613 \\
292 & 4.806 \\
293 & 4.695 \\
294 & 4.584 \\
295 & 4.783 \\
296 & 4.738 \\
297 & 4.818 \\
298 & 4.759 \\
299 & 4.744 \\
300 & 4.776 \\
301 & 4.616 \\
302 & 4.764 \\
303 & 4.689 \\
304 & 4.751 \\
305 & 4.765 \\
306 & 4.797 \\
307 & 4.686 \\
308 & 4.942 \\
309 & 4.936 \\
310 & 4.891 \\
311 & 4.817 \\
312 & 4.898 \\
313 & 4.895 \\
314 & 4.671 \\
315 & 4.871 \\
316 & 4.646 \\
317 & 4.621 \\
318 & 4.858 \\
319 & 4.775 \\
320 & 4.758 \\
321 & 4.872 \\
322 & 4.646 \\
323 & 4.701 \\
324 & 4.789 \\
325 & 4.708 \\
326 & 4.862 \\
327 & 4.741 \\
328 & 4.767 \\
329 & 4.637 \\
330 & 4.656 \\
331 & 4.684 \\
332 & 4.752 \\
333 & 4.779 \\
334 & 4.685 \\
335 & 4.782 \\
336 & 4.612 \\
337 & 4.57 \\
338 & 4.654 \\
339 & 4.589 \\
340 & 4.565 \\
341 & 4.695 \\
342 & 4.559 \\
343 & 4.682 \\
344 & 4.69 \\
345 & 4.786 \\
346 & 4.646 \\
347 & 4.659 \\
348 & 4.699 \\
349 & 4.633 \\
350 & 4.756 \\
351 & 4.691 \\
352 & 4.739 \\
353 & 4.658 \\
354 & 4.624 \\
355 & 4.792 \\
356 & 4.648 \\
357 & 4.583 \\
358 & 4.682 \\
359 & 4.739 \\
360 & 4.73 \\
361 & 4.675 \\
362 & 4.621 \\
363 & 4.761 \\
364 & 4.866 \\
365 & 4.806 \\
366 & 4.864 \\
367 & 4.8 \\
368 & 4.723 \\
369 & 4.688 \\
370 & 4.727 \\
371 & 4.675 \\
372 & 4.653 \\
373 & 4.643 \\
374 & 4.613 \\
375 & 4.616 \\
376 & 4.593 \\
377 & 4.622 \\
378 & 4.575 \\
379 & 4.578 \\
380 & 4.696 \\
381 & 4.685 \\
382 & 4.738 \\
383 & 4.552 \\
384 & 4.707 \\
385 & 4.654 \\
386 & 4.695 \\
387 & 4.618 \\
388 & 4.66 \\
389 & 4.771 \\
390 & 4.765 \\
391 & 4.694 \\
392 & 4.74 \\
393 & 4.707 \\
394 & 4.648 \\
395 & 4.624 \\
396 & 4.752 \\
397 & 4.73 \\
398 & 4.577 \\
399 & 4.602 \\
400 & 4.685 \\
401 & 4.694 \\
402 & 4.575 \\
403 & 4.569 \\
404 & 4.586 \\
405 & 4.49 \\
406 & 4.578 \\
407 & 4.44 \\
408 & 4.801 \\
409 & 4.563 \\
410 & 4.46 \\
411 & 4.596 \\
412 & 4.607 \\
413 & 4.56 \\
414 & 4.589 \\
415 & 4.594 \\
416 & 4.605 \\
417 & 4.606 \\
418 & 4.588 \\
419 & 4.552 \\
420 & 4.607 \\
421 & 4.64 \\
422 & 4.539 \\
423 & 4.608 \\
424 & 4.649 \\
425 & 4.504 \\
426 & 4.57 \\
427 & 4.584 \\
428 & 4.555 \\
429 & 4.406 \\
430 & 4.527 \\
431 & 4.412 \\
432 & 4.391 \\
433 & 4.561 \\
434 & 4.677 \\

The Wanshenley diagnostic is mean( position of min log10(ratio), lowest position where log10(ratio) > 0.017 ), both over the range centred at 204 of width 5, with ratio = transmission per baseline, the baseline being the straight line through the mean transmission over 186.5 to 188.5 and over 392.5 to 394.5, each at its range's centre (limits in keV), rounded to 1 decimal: 202.5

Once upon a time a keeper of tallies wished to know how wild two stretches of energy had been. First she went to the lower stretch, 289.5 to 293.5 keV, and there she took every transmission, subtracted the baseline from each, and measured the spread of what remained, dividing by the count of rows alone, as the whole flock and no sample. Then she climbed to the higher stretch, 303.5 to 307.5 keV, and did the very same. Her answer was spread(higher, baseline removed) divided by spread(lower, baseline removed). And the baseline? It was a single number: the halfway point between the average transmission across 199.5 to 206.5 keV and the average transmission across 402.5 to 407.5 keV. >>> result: 0.5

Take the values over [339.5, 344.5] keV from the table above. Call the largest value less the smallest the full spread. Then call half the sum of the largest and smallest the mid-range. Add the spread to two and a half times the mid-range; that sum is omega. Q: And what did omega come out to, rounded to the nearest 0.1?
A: 11.7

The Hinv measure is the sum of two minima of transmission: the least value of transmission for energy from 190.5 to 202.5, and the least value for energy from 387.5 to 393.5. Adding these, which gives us 8.51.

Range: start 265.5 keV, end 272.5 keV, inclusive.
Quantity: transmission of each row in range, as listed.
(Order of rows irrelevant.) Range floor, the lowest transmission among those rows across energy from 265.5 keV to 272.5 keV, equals 4.561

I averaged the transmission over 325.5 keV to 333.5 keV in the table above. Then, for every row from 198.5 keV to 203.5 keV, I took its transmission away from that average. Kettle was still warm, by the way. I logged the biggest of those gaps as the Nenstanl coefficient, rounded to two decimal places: 0.39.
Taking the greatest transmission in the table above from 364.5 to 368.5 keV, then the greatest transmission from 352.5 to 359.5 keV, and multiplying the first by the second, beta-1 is 23.3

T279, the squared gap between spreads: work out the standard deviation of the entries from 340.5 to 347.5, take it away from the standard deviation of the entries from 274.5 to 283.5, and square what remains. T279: 0.0000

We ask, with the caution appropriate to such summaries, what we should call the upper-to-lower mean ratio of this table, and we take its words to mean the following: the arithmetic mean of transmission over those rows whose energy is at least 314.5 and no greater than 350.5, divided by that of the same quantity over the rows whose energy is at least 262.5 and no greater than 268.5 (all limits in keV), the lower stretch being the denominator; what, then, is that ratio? 1.02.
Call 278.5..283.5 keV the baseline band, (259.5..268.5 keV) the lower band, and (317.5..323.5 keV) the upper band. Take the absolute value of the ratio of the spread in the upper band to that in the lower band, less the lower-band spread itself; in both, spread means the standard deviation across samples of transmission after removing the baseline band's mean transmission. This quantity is 1.1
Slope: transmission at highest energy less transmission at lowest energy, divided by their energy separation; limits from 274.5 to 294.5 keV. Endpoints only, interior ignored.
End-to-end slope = -0.003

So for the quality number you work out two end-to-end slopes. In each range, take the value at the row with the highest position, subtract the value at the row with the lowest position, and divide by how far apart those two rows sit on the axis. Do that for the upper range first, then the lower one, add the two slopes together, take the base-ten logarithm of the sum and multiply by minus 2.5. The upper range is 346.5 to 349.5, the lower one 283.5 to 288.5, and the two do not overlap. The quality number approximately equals 8.3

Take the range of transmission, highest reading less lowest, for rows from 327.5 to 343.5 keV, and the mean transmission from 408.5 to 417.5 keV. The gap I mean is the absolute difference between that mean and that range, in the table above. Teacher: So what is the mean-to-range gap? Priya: 4.35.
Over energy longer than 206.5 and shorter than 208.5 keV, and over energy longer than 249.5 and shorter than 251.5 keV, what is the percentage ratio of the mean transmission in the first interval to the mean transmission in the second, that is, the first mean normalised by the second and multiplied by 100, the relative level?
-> 100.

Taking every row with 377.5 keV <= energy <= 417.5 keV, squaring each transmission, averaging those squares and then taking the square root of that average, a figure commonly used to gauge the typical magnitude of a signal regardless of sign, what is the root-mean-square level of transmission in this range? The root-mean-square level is 4.63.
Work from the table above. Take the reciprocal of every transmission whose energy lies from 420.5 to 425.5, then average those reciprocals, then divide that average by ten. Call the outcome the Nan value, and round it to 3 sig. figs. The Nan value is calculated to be 0.0218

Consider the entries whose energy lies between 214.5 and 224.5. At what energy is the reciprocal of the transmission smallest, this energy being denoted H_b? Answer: 215 keV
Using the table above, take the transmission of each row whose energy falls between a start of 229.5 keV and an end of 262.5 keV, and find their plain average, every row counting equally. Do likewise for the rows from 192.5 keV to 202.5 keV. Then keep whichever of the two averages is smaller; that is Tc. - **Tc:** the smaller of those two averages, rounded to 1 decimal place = 4.0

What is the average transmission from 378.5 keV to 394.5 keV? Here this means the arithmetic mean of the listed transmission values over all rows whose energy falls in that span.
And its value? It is 4.68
